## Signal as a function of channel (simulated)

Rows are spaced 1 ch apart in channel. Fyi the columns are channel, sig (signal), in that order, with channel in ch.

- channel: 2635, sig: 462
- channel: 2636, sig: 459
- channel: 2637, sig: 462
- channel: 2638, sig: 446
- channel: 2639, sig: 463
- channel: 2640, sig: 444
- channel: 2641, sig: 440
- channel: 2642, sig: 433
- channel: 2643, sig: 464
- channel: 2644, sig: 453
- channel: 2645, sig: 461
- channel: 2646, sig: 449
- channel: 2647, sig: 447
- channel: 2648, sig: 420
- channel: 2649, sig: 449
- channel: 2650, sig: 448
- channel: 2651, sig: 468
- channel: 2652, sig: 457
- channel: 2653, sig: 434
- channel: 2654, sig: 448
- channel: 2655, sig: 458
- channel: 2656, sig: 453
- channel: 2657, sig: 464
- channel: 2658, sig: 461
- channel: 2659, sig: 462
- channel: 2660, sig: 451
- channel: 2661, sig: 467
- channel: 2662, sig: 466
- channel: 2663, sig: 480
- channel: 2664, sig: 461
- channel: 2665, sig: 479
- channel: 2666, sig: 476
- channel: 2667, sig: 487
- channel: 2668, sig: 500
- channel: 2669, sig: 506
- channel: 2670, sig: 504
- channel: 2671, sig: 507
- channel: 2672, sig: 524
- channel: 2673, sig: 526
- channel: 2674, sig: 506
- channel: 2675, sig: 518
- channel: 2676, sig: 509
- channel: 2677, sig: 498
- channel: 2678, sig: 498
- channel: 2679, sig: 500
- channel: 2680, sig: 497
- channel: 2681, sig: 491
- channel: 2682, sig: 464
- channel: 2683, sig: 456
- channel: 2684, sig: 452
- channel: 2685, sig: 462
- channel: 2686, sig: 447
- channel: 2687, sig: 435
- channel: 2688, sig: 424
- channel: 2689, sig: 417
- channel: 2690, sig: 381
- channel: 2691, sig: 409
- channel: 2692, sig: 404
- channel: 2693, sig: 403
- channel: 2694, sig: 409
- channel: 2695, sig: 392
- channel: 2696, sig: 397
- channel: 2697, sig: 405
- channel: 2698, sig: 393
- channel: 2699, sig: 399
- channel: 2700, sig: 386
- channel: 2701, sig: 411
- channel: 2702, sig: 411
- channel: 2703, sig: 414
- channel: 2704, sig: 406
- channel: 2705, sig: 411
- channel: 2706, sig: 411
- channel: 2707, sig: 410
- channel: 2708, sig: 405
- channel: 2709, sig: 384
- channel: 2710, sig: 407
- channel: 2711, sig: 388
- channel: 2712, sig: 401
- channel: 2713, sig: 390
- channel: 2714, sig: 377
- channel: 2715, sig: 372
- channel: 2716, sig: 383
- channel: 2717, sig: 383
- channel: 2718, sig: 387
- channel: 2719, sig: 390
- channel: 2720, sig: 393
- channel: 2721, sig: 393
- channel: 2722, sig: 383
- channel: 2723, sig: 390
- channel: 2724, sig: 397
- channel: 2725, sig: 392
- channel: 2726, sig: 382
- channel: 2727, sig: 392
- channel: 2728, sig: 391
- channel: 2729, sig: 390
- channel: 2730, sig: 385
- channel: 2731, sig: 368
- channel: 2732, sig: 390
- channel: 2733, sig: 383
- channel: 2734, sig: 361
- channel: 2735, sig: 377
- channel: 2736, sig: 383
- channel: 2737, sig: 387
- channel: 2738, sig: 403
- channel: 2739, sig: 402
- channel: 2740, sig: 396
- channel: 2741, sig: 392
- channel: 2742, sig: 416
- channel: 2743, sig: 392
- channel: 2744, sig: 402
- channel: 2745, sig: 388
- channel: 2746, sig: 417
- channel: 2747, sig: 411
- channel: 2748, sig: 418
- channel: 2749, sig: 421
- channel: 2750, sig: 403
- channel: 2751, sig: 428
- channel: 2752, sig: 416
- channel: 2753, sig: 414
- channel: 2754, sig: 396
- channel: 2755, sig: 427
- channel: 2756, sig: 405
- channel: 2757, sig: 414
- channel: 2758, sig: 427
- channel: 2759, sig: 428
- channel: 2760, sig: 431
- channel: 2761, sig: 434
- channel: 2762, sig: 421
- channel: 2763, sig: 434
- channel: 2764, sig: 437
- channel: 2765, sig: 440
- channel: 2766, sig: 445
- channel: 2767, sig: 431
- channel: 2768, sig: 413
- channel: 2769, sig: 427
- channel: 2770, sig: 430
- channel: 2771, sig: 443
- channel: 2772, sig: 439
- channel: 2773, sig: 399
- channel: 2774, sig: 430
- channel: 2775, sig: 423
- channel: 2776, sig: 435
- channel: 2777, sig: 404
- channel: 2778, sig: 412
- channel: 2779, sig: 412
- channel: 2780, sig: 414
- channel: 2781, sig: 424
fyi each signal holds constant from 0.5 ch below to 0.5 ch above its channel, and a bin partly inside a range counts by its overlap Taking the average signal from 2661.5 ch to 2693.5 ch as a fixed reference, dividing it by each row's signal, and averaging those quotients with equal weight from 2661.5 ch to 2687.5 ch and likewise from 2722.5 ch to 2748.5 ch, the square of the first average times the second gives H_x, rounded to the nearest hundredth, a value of 1.14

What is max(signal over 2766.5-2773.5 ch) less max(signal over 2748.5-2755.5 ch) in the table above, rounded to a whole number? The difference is 15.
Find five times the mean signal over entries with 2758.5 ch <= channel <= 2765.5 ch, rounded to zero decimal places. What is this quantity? 2161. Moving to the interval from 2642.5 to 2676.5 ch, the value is 2362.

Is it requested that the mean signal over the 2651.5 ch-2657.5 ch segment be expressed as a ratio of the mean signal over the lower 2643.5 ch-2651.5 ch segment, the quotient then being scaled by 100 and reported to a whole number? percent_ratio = 101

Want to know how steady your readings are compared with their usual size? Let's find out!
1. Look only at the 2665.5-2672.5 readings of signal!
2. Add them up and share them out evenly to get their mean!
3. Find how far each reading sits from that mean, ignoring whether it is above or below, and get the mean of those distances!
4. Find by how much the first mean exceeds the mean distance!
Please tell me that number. 490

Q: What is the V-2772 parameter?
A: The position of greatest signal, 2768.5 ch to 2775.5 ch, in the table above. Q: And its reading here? 2771 ch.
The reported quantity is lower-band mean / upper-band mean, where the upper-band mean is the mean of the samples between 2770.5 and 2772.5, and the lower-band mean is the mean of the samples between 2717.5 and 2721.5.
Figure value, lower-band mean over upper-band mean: 0.89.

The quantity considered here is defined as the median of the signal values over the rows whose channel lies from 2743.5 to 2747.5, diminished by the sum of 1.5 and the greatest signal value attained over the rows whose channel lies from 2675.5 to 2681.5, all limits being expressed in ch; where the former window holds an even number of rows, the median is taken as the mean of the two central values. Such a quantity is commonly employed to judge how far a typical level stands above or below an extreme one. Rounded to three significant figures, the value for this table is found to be -104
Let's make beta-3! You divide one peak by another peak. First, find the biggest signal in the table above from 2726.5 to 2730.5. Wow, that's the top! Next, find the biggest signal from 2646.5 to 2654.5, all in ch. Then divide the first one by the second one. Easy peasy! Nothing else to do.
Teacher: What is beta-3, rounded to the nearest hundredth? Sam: 0.84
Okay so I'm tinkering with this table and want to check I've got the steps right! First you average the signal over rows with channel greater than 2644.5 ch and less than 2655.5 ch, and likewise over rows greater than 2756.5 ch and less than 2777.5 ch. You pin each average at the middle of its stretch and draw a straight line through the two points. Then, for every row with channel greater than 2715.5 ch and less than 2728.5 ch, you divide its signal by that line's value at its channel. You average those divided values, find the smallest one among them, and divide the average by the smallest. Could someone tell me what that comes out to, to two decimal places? 1.02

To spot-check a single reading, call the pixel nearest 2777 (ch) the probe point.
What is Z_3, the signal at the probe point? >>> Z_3 404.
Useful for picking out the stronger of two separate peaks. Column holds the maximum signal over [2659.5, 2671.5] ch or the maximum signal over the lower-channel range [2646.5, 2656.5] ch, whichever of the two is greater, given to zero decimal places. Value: 507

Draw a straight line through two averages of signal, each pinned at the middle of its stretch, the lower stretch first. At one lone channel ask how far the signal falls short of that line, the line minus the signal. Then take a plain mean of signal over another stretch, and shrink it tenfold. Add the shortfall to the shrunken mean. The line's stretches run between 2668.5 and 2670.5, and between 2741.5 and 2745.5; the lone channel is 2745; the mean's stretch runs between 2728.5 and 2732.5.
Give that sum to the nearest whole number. 48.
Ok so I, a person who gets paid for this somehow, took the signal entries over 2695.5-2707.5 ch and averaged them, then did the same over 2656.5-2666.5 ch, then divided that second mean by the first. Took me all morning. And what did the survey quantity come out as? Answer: 1.15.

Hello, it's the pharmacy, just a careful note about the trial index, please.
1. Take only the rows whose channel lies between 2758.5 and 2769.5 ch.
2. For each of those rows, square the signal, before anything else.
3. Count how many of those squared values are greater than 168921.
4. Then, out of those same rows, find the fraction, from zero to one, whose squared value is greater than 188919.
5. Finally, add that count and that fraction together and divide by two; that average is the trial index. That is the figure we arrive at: 5.6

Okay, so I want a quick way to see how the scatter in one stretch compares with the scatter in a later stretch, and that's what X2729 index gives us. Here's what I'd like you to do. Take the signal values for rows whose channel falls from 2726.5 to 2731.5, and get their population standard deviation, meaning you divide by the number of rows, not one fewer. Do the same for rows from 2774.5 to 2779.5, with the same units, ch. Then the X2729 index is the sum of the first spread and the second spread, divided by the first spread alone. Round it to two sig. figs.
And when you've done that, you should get 2.2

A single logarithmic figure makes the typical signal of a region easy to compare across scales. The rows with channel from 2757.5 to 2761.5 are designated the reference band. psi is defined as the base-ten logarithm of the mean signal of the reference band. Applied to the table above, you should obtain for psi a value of 2.63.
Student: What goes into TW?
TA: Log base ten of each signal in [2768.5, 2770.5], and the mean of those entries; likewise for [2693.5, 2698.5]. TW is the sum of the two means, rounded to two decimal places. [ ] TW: 5.23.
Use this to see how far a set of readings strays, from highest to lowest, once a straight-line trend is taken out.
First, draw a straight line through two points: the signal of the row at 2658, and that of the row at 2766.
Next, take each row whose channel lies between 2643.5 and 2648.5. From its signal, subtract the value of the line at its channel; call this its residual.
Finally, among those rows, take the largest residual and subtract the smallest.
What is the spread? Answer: 41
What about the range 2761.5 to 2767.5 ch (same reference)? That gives 25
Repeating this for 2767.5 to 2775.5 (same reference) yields 44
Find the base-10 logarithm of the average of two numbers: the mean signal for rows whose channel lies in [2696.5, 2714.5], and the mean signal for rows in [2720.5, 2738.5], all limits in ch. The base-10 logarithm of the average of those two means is 2.59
